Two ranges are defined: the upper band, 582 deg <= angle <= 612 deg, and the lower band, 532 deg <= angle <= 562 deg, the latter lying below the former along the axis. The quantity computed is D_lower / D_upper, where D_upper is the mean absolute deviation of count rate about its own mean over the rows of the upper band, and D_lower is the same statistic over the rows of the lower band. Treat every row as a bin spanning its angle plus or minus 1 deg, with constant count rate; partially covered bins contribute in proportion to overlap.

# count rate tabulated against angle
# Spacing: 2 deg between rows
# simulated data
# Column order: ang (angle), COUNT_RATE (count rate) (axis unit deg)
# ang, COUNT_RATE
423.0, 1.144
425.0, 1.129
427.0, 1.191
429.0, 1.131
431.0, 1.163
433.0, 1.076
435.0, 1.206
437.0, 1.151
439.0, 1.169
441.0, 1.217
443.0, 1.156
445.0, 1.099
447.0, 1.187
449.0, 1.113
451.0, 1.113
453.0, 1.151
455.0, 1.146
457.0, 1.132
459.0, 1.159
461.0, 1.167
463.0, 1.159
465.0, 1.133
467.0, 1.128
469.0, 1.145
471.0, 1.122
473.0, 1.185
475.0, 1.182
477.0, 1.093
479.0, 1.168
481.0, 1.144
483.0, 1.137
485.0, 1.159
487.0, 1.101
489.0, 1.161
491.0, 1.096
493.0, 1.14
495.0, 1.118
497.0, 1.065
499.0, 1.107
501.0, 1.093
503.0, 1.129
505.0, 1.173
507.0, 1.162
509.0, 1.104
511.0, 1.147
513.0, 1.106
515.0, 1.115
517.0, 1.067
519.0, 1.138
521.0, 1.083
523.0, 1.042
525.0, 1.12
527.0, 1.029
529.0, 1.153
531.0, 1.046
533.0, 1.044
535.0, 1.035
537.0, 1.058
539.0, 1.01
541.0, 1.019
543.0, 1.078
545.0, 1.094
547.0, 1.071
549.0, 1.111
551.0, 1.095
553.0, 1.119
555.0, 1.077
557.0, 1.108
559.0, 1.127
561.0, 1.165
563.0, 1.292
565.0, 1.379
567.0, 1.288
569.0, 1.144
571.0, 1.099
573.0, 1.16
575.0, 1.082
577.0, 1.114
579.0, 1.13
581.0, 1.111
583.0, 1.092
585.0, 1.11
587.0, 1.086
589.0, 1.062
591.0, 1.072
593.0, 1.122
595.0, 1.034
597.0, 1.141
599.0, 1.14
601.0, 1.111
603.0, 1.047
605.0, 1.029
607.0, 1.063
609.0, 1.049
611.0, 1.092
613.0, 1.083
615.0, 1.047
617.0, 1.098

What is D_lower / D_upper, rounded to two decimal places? 1.12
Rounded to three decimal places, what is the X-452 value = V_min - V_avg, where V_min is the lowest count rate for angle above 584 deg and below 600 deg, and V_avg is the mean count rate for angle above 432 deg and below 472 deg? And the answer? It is -0.112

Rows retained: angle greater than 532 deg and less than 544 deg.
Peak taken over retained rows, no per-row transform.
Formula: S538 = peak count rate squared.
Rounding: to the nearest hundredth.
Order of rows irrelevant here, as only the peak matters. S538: 1.16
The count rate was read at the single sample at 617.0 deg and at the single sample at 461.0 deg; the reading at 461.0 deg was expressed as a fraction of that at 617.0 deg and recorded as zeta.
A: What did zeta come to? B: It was 1.06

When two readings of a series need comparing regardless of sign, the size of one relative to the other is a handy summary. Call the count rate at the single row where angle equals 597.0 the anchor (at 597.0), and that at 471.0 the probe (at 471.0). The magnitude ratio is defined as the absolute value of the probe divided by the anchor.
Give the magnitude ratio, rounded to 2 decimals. 0.98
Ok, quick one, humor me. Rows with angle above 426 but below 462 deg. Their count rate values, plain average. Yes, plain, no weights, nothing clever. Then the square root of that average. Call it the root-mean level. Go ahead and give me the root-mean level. 1.07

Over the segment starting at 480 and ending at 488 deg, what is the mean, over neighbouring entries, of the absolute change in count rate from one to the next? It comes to 0.029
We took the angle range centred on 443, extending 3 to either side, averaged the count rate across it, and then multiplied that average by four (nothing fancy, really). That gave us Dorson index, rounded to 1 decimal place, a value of 4.6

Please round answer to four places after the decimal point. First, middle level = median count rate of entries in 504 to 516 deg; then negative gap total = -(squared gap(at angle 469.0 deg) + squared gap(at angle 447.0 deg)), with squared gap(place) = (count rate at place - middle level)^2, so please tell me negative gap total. -0.0033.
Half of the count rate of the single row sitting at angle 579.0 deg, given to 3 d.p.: 0.565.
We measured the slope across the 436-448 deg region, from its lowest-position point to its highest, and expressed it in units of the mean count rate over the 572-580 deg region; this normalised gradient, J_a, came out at 0.0032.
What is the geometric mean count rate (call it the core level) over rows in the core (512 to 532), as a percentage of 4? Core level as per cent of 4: 27.2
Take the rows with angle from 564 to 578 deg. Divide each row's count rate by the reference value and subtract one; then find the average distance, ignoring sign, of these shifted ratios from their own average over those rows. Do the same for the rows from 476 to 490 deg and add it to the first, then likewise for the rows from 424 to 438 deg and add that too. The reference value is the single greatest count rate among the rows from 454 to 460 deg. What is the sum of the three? 0.12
